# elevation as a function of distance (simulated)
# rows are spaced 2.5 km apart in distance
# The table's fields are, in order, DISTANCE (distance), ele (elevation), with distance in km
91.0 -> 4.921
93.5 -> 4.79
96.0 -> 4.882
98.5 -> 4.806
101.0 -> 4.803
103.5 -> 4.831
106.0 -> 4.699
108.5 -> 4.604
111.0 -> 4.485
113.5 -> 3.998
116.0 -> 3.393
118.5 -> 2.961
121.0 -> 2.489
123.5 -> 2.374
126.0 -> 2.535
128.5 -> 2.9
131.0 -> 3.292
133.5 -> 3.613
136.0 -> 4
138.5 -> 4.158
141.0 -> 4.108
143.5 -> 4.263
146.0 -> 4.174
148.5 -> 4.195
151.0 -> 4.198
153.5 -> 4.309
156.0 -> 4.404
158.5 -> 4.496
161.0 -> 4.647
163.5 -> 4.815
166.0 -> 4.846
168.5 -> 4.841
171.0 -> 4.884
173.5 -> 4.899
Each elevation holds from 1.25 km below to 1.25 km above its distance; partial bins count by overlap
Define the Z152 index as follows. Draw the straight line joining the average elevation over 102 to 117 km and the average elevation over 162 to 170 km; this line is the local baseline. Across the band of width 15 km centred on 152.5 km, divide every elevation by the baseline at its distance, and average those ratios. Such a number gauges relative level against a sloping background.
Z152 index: 0.91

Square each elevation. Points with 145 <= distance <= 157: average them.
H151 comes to 18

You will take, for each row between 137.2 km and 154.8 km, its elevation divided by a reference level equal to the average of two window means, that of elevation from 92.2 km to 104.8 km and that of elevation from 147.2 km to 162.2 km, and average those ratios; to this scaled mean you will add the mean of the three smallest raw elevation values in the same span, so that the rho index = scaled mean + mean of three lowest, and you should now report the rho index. 5.1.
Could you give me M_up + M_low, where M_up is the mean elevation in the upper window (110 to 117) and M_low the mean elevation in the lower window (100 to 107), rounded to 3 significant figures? 8.74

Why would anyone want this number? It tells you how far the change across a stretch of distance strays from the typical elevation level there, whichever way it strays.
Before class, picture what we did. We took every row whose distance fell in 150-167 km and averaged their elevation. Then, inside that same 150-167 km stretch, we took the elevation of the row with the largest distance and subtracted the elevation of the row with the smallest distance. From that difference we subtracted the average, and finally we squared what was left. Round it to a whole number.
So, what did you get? 15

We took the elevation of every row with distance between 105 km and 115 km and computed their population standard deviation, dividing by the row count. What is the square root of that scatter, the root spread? 0.52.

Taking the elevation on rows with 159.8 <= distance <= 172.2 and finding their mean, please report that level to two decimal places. 4.81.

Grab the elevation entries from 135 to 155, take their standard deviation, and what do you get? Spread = 0.09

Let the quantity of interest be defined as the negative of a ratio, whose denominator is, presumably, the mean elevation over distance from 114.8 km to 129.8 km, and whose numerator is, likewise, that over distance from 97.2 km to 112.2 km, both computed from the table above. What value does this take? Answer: -1.70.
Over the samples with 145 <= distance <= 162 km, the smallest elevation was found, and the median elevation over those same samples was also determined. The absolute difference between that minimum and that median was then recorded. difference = 0.1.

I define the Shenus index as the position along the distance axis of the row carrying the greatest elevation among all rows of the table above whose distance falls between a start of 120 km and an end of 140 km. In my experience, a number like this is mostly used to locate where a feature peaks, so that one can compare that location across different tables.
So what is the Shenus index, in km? 138.5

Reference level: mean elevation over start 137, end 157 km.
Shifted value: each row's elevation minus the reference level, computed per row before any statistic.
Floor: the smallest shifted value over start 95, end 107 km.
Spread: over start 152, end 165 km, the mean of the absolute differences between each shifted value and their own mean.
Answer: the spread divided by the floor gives 0.33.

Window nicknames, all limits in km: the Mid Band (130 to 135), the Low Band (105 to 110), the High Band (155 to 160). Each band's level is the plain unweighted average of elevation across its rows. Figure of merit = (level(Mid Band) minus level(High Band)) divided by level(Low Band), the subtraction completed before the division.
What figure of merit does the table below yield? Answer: -0.21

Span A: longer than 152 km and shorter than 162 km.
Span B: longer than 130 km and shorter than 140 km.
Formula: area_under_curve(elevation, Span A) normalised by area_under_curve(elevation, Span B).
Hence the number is 1.2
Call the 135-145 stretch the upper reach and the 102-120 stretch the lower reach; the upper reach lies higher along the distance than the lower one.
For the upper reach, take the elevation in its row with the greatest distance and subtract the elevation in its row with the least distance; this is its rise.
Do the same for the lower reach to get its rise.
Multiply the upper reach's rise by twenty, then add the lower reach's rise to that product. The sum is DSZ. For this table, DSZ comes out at 3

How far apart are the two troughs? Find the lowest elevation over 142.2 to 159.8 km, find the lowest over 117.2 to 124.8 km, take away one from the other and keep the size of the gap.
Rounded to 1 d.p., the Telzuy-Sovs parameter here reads 1.8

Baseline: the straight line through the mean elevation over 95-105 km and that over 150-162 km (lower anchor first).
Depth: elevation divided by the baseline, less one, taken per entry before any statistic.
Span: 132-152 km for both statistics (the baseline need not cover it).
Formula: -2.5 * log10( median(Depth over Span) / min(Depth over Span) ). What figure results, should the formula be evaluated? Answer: 1.1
